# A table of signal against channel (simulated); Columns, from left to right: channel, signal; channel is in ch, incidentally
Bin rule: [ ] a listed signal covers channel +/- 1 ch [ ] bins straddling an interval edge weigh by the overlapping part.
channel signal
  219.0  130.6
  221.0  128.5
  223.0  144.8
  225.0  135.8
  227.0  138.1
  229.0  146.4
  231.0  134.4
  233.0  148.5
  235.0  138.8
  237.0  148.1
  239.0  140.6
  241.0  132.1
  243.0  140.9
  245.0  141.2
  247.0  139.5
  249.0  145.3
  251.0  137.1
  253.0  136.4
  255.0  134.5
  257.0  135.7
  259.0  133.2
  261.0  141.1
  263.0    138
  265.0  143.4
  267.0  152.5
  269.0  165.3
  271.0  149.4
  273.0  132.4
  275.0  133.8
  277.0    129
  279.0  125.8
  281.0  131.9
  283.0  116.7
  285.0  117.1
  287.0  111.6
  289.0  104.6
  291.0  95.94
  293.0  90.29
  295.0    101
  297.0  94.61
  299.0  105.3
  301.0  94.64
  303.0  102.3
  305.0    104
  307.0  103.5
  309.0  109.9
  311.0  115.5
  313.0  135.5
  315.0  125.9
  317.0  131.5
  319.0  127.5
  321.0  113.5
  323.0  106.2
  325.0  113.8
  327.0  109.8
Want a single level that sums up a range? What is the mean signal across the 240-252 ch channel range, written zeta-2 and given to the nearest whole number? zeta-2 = 139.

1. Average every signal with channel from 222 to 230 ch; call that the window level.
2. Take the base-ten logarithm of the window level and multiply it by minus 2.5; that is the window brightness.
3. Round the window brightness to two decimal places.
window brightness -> -5.38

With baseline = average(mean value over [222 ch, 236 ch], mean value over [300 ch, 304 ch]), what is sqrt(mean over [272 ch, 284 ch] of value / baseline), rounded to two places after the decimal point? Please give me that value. 1.04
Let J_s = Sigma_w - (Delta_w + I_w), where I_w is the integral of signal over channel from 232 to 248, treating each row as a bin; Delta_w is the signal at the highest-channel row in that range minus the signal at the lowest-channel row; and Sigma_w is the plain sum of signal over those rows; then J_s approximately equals -1121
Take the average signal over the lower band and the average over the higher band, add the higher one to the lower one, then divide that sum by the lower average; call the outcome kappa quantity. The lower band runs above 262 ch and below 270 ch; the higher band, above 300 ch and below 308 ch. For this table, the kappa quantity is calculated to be 1.67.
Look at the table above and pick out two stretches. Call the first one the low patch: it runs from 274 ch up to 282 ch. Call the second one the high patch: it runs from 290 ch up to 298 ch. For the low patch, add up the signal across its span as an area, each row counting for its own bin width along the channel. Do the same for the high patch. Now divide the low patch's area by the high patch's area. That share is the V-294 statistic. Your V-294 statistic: 1.36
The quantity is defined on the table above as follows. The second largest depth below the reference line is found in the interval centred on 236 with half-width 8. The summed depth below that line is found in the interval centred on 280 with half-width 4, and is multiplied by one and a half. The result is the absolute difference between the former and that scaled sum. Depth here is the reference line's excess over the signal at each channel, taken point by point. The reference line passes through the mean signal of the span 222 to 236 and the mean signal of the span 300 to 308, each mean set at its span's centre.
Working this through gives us 74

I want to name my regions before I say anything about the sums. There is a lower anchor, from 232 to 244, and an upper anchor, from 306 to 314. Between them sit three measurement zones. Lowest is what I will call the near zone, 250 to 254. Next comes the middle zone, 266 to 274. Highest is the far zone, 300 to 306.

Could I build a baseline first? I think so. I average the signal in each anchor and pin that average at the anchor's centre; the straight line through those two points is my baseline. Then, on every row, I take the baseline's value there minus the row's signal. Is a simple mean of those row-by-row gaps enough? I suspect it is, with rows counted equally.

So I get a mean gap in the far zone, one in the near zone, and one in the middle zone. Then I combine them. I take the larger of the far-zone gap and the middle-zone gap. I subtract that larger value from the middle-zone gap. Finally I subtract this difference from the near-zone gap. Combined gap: 38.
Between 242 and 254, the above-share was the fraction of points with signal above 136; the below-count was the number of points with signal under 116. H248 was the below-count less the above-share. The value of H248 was -1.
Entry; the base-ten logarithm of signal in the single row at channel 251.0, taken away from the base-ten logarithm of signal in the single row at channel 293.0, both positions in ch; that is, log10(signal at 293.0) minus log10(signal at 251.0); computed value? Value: -0.18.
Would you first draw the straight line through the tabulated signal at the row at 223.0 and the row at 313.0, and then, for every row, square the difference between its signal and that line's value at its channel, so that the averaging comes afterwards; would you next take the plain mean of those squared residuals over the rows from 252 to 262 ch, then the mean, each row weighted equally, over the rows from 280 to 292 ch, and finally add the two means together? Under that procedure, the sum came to 793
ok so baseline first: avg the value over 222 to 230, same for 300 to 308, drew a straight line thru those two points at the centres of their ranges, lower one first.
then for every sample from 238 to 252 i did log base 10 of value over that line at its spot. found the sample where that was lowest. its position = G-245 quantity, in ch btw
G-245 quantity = 241.0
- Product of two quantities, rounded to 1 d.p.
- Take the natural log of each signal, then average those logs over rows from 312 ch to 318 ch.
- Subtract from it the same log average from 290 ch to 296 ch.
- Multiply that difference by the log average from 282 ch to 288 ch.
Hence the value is 1.5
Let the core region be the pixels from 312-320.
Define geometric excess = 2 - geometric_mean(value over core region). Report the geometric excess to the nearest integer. -128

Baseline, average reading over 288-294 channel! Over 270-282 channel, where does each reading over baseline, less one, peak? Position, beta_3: 271.0 ch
